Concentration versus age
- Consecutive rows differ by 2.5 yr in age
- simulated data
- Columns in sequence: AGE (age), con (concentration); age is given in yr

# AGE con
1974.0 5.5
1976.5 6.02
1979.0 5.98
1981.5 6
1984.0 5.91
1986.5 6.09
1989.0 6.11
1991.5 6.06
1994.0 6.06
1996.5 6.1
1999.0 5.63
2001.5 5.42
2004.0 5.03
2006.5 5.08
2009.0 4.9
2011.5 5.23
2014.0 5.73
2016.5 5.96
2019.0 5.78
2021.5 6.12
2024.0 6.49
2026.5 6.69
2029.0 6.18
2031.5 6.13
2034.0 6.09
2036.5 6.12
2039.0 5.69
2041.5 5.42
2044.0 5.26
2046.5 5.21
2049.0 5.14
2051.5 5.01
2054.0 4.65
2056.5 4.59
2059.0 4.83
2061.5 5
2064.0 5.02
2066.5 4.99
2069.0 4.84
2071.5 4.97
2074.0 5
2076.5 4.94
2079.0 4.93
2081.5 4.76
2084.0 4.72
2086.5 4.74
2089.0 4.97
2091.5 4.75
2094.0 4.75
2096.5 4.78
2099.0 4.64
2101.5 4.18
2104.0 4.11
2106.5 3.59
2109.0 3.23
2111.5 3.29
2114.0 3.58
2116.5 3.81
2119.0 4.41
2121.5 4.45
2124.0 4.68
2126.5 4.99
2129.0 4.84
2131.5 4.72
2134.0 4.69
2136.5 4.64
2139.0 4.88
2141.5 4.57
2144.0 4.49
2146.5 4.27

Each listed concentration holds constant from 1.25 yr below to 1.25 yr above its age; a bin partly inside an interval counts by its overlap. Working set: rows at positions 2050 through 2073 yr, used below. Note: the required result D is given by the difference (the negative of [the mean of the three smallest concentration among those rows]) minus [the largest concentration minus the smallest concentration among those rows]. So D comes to -5.1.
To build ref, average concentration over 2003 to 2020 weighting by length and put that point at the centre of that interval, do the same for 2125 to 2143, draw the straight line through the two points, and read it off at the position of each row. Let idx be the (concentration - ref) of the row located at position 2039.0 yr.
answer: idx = 0.4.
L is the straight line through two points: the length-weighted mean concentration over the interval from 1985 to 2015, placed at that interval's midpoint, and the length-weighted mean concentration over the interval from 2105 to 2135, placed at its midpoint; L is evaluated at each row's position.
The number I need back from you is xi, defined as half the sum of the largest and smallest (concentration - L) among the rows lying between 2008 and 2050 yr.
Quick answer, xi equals 0.39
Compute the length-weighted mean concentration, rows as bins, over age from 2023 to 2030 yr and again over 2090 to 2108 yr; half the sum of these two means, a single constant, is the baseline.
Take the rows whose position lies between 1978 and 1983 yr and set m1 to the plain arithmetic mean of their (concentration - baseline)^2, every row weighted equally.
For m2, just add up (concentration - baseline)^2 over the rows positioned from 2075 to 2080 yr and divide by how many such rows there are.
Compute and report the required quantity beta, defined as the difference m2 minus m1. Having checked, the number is -0.08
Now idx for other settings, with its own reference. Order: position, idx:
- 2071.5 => -0.1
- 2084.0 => -0.3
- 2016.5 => 0.6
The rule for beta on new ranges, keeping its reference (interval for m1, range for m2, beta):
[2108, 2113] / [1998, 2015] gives -4.59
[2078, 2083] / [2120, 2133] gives 0.16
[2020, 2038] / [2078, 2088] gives -0.33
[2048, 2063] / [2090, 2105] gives 0.52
